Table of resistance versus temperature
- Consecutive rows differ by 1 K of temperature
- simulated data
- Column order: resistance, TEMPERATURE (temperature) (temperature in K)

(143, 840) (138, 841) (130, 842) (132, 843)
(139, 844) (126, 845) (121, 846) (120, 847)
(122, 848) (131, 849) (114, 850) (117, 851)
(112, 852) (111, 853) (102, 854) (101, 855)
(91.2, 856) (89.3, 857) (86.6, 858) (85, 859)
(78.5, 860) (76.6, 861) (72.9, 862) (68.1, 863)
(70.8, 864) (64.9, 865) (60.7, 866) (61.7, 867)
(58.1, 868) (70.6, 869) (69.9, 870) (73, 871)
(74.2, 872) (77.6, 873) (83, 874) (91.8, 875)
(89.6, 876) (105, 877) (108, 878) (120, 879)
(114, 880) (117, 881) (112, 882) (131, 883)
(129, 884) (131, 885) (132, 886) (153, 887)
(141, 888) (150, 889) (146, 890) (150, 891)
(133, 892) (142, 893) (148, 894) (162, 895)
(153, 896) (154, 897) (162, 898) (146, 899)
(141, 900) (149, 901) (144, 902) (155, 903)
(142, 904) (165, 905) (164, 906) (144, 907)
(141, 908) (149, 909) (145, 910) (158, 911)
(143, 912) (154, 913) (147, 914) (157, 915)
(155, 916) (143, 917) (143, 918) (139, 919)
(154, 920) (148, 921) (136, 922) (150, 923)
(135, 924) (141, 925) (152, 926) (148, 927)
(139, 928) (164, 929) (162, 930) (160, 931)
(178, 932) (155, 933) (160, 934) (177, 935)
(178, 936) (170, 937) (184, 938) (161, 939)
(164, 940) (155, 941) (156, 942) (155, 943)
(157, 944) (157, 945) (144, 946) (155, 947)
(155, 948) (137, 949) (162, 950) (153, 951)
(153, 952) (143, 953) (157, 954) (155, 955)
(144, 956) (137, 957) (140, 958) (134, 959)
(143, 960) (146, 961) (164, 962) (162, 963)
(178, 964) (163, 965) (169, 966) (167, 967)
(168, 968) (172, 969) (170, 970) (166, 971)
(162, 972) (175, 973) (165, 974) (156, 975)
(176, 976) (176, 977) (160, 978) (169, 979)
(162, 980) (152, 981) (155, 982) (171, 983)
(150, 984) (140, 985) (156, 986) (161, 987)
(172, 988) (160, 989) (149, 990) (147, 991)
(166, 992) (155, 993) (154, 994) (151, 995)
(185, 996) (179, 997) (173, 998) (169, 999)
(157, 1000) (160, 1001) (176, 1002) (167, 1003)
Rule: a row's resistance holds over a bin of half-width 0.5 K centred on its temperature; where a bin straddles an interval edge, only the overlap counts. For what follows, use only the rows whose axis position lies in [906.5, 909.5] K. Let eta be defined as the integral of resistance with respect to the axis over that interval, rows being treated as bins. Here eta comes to 434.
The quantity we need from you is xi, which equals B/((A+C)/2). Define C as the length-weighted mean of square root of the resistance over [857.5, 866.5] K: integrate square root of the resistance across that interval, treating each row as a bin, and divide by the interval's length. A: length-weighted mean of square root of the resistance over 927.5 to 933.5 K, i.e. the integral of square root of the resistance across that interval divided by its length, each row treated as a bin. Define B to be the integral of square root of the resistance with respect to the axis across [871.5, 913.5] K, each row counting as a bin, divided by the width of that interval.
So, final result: 1.09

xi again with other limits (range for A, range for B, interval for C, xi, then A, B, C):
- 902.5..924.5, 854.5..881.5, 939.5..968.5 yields 0.74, 12.2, 9.1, 12.4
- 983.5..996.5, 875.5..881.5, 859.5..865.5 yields 0.99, 12.5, 10.4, 8.5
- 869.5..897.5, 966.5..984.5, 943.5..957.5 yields 1.11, 10.9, 12.8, 12.3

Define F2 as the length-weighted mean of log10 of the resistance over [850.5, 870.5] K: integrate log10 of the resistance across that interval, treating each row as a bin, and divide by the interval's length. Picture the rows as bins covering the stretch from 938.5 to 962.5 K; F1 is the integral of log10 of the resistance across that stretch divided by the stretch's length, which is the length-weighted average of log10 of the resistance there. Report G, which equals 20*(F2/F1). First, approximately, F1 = 2.18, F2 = 1.91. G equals 17.5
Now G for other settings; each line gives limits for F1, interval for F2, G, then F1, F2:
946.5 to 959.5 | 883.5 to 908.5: 20.0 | 2.17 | 2.17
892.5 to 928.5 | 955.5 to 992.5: 20.3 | 2.17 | 2.20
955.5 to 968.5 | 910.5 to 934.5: 19.9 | 2.19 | 2.18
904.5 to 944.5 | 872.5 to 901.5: 19.2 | 2.19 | 2.11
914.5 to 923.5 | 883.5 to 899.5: 20.0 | 2.17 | 2.16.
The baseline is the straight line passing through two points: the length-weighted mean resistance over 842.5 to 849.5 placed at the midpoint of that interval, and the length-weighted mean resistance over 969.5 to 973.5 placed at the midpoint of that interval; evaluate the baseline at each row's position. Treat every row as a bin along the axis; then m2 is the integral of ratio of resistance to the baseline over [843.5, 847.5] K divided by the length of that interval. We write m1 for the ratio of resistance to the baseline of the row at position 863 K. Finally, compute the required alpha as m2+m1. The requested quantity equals 1.5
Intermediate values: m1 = 0.5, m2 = 1.00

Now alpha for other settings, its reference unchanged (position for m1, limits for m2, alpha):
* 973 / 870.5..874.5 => 1.6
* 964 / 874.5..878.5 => 1.8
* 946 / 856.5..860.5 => 1.5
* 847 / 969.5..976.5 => 1.9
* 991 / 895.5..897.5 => 1.9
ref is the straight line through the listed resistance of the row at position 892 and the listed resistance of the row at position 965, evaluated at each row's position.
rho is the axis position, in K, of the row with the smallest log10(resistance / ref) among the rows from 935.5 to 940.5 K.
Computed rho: 939 K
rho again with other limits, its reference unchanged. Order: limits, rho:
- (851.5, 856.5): 856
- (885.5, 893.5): 892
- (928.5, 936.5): 933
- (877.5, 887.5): 878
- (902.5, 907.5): 904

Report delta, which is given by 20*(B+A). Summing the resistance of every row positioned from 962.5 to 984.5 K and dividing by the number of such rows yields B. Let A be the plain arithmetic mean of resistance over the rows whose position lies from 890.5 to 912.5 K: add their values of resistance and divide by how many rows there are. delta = 6304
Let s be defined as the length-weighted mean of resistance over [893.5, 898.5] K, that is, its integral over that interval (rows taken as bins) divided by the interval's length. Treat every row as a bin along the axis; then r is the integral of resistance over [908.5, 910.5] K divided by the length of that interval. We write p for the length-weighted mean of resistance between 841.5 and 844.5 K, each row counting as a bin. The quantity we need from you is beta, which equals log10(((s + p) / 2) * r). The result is 4.33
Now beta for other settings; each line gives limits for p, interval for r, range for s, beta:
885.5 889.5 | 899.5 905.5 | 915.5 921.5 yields 4.34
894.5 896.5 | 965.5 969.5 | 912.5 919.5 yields 4.41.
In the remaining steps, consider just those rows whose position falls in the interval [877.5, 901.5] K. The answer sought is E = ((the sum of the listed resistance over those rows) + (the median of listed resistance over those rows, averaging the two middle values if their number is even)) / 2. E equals 1733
